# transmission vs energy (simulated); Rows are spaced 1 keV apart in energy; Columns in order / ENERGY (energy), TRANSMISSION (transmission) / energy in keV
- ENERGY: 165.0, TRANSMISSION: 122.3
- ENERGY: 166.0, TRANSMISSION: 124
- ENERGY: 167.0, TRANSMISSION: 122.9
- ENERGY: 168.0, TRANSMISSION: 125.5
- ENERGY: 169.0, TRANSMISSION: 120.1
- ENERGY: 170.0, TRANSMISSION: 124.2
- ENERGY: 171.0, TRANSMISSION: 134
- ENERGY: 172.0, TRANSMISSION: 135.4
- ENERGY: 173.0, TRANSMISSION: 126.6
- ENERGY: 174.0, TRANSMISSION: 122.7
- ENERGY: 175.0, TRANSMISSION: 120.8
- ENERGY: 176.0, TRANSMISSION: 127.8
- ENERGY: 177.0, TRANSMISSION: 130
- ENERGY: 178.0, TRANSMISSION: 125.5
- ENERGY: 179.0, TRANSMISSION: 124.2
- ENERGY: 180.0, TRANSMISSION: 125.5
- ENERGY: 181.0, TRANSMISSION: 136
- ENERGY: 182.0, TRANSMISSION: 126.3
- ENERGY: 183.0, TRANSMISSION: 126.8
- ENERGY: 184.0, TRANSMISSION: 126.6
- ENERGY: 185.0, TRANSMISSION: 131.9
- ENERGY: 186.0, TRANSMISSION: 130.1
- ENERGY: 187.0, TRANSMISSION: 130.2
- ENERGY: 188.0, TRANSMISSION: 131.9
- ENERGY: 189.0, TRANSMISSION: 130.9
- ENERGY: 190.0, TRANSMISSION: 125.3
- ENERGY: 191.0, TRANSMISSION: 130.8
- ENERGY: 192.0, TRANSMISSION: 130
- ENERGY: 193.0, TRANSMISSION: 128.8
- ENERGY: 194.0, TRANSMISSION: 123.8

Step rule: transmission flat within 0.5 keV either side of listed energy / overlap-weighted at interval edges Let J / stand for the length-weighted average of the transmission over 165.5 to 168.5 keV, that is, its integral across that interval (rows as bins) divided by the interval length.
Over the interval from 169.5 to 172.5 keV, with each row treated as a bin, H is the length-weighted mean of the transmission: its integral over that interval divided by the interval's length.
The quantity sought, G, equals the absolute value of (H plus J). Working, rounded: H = 131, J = 124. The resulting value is 255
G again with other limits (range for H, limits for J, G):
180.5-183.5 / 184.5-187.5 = 260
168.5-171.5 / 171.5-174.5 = 254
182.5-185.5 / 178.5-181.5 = 257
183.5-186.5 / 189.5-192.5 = 258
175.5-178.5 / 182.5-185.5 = 256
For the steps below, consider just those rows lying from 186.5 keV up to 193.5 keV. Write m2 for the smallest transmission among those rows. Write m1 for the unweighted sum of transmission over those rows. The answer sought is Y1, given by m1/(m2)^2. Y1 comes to 0.0578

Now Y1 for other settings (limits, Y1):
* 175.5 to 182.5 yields 0.0580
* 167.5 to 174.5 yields 0.0616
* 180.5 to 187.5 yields 0.0569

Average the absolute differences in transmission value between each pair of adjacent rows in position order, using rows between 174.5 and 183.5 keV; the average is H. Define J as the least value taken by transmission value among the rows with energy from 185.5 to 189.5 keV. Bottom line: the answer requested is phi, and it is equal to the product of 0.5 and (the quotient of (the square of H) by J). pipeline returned 0.08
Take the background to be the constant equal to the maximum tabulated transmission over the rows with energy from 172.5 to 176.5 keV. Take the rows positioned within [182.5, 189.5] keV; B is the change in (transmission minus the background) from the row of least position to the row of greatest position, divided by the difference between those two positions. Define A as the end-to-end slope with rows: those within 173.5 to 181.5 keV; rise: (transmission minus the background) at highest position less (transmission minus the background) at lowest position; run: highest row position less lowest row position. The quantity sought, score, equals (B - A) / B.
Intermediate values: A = 1.90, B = 0.7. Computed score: -1.8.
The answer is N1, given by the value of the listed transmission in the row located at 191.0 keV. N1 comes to 130.8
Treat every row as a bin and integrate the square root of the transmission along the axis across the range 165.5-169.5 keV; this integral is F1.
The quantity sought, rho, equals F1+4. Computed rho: 48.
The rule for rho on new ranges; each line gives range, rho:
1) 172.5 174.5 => 26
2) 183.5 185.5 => 27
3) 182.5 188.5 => 72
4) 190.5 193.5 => 38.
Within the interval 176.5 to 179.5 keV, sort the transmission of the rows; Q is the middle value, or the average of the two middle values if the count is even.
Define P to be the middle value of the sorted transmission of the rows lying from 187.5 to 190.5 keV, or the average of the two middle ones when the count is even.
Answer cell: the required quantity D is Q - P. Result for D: -5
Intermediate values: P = 130.9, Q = 125.5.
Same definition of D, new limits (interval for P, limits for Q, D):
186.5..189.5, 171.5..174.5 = -4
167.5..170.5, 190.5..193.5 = 6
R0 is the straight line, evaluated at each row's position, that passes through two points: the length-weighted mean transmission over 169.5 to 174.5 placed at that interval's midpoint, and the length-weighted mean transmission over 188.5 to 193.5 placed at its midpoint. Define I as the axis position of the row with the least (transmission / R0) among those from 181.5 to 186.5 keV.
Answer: 182.0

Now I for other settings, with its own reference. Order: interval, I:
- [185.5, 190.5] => 190.0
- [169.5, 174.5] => 174.0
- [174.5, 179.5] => 175.0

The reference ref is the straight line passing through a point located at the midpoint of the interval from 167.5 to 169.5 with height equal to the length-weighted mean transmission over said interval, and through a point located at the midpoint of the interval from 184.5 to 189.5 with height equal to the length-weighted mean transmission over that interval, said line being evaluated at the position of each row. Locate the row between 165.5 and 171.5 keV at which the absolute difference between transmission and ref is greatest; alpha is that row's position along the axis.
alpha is 171.0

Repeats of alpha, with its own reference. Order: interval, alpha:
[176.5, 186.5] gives 181.0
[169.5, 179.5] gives 172.0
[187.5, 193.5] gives 190.0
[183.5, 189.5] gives 184.0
